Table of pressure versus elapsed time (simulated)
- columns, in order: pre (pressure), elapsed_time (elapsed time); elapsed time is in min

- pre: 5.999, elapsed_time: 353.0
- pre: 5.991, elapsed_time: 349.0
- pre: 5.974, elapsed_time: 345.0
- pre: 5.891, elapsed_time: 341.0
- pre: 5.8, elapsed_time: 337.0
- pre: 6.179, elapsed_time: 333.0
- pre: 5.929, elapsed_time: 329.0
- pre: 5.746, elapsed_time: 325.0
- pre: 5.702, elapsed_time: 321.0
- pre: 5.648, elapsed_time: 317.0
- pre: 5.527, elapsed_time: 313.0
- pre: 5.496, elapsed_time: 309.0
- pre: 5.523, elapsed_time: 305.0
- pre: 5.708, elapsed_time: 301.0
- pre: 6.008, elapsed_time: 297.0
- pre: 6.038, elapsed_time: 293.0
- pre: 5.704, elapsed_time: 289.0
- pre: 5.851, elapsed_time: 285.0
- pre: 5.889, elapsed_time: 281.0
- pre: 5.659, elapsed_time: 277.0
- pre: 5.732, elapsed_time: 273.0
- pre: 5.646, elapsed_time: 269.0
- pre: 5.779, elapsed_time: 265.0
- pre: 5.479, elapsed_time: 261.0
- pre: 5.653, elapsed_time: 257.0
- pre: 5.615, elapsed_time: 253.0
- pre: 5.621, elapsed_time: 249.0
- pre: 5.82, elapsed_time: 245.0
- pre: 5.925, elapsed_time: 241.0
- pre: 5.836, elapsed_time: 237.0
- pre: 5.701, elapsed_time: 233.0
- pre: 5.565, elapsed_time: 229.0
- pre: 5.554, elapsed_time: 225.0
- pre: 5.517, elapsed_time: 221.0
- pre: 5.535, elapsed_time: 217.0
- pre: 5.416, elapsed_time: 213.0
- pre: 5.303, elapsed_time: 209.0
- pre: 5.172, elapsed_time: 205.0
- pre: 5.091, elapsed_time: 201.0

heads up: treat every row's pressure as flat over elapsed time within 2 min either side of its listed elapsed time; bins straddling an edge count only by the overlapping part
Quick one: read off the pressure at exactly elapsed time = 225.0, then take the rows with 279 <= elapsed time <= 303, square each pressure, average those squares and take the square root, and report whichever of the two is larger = 5.87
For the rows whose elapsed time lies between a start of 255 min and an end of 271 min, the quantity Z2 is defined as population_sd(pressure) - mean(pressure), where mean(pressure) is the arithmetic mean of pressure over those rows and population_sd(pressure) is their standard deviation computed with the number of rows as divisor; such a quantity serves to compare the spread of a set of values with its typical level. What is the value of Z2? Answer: -5.53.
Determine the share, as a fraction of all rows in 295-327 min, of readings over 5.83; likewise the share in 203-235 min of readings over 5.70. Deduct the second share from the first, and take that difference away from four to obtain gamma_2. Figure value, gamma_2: 4.00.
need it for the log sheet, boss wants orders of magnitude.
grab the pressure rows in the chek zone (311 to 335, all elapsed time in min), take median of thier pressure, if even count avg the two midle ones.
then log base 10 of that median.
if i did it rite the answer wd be 0.758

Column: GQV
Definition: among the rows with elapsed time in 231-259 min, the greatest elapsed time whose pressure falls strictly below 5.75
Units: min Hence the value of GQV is 257.0 min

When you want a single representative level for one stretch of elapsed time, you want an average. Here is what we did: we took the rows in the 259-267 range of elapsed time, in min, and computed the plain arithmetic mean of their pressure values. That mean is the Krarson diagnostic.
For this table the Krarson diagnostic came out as 5.63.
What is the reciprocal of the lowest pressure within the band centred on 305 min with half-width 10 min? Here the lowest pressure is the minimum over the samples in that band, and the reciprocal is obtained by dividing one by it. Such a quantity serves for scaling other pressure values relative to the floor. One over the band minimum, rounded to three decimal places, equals 0.182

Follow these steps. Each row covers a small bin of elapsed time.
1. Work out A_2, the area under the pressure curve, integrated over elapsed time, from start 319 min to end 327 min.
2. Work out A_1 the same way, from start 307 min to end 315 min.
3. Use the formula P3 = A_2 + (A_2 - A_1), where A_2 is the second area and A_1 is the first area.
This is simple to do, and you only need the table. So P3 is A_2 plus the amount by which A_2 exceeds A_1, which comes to 47.5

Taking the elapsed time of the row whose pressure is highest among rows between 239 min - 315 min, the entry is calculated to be 293.0 min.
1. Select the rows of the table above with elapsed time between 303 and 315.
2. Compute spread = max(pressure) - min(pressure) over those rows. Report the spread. 0.03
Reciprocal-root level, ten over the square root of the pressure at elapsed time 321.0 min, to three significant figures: 4.19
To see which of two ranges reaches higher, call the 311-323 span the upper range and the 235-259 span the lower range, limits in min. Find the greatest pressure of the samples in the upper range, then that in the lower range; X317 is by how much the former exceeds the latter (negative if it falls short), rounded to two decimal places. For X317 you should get -0.22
